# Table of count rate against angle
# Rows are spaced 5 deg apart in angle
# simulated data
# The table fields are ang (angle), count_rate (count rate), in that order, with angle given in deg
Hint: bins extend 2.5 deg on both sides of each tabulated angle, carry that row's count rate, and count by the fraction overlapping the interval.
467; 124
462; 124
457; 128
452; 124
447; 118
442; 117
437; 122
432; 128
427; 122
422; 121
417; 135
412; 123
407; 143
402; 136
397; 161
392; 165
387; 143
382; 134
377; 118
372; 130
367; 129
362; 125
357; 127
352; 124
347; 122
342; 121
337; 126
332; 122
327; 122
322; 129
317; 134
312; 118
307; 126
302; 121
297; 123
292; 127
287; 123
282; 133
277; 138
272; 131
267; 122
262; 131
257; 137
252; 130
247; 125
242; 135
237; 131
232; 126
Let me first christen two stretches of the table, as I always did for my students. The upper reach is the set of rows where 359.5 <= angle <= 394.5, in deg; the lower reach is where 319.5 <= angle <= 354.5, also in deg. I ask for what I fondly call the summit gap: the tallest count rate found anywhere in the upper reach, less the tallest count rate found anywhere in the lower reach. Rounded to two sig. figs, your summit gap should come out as 36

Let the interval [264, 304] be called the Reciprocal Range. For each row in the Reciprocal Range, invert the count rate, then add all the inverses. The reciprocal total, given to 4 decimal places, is 0.0630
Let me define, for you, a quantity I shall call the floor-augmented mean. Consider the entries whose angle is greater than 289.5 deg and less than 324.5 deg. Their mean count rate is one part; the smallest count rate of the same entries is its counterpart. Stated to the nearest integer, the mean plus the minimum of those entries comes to 243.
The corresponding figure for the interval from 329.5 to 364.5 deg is 245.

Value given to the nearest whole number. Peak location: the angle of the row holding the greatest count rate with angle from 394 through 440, 397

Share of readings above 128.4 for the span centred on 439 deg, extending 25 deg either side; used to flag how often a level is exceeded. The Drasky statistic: 0.10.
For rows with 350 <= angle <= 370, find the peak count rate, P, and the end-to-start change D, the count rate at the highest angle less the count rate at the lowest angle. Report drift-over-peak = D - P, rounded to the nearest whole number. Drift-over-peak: -124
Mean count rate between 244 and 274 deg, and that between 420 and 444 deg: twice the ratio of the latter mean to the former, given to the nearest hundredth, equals 1.89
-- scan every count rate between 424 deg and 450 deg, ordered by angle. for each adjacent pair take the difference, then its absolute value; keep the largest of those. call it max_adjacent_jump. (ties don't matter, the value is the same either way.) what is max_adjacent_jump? 6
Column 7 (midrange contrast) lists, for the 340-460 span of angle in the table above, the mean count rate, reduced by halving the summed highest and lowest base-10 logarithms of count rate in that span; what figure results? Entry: 127.7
